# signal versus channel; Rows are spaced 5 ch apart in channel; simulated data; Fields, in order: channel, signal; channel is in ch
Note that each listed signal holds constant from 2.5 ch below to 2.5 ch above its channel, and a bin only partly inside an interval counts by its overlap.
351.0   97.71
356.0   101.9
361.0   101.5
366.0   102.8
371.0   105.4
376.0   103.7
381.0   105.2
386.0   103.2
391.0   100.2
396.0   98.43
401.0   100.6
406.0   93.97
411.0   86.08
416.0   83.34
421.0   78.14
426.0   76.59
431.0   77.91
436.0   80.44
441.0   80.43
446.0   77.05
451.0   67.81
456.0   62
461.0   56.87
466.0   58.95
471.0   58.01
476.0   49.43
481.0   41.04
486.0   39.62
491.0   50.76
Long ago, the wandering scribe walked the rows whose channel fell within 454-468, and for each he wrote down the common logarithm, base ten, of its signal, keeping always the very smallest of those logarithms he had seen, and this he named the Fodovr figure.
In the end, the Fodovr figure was 1.75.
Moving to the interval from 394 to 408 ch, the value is 1.97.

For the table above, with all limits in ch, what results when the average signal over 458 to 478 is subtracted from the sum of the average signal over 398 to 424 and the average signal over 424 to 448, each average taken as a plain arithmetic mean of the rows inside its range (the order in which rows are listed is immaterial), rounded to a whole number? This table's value 111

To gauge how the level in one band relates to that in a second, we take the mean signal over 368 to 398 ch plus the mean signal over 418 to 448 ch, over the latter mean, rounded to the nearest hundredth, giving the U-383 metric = 2.31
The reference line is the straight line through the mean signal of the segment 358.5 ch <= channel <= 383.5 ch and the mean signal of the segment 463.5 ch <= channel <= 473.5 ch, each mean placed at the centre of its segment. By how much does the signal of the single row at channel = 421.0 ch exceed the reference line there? -2.4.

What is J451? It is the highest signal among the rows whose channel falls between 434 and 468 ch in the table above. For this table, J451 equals 80.44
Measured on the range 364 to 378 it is 105.4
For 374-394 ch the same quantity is 105.2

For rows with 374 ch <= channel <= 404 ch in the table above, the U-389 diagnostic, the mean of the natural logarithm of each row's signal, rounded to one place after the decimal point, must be 4.6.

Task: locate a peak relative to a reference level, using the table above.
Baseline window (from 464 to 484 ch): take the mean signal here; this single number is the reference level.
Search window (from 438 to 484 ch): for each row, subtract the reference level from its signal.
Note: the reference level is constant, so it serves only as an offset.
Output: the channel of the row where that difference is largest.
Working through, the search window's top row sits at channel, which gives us 441.0 ch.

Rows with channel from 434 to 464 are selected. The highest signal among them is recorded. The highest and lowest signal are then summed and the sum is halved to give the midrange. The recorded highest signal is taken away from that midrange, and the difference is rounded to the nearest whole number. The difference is -12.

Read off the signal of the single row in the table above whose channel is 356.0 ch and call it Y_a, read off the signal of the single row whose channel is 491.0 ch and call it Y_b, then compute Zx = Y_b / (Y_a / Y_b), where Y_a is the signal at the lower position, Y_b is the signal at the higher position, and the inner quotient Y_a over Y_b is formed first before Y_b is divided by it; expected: 25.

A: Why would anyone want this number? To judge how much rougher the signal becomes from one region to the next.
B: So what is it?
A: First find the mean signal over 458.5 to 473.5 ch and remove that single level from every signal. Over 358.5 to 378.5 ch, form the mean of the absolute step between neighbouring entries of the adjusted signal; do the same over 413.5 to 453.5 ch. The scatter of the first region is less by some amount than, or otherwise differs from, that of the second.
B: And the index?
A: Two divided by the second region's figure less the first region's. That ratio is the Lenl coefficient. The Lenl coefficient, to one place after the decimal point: 1.4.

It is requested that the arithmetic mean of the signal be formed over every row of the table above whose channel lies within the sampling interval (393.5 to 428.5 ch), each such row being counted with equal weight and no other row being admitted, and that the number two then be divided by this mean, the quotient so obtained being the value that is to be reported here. 0.0227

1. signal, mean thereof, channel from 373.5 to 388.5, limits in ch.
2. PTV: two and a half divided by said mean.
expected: 0.024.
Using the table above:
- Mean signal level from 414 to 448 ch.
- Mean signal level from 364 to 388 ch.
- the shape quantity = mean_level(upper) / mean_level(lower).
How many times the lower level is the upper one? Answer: 0.76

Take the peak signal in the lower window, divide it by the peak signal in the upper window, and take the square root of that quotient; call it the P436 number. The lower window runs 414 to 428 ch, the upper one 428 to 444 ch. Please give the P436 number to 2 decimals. 1.02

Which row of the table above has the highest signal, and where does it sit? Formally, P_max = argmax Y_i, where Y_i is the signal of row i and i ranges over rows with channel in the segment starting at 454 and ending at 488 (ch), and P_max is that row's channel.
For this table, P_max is 456.0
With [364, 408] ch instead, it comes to 371.0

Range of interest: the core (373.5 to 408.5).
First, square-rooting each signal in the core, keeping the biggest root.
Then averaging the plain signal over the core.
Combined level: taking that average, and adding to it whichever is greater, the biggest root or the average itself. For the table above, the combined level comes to 202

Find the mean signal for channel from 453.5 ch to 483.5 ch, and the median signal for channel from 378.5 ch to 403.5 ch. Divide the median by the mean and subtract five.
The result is -3.2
